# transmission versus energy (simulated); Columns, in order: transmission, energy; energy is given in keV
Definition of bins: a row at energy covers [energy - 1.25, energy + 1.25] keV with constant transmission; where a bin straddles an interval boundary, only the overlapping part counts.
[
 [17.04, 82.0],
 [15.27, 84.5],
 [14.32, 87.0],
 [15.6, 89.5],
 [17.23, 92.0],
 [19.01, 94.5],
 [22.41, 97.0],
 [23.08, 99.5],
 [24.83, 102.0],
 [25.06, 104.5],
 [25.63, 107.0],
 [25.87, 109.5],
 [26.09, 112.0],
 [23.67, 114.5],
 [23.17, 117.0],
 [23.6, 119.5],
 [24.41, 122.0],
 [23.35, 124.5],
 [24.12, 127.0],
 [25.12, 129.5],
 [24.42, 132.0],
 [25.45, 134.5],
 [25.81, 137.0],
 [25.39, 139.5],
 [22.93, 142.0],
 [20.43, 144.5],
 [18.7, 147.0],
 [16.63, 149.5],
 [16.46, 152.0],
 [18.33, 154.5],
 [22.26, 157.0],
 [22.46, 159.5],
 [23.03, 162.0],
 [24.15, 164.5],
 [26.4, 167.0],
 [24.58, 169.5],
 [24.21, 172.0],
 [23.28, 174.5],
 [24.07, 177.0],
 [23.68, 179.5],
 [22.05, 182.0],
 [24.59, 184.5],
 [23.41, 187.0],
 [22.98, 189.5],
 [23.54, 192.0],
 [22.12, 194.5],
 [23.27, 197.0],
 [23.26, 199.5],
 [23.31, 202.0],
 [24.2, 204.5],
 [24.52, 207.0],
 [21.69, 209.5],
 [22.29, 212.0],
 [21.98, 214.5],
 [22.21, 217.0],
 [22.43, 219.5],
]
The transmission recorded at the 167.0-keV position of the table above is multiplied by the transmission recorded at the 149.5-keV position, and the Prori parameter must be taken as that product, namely 439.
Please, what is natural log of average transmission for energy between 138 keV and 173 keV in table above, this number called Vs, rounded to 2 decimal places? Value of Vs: 3.08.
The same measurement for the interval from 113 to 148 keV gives 3.16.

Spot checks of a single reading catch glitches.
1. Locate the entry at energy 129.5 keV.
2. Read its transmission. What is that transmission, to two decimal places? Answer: 25.12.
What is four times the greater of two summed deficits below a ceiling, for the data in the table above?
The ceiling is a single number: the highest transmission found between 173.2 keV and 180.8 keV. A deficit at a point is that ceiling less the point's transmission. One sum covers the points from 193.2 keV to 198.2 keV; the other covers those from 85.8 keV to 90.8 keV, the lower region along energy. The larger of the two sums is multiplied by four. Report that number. 73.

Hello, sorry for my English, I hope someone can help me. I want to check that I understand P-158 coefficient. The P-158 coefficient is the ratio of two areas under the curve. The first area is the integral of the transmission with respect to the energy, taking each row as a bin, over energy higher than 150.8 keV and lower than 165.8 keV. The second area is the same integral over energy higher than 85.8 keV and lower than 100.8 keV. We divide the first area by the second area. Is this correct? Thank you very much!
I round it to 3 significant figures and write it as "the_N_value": 1.13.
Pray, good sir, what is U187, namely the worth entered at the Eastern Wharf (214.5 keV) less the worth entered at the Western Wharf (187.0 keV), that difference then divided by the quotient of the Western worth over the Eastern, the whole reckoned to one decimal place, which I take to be -1.3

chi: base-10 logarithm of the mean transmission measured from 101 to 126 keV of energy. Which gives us 1.39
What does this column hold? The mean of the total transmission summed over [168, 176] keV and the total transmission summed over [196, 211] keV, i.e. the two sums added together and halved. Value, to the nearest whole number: 106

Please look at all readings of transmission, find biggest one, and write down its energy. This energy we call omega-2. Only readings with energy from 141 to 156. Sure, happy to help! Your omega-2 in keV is 142.0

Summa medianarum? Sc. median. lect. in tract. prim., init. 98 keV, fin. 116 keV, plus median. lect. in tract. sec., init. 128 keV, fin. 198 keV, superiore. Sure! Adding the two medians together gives 48.4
